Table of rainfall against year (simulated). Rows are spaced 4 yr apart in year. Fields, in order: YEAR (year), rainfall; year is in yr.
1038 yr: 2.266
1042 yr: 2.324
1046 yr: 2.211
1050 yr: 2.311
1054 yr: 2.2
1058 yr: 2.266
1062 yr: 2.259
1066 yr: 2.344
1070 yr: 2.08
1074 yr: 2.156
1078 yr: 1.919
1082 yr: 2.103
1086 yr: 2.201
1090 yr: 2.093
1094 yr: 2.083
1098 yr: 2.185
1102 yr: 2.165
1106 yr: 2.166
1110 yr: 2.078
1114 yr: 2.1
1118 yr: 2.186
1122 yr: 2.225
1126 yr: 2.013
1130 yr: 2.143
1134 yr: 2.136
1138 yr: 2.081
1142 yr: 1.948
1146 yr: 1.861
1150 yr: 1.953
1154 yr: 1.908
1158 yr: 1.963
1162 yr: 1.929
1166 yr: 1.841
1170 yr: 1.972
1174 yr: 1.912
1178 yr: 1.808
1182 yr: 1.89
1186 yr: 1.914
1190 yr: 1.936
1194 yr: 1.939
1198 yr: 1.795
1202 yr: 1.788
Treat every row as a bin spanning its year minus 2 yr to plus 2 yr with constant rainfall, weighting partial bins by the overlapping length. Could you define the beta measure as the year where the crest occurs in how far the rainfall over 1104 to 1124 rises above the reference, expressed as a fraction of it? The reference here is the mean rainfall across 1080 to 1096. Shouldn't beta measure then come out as 1122 yr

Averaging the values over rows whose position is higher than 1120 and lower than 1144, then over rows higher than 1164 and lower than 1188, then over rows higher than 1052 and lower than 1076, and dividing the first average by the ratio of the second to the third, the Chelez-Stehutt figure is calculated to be 2.45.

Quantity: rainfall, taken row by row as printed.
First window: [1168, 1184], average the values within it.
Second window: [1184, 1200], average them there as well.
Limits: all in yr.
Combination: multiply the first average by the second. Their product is 3.59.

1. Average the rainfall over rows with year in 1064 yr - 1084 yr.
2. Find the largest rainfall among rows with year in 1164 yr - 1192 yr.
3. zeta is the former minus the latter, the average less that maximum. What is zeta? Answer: 0.15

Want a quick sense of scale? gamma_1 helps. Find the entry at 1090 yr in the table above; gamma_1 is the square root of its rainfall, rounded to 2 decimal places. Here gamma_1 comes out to 1.45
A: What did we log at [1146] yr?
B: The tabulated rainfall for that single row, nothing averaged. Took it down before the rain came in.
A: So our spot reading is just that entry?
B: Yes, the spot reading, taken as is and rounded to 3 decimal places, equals 1.861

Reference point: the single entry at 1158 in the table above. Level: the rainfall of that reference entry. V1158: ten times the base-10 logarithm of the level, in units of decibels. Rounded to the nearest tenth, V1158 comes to 2.9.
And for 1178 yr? 2.6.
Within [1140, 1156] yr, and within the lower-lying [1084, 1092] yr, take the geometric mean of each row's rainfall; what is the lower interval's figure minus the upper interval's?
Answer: 0.23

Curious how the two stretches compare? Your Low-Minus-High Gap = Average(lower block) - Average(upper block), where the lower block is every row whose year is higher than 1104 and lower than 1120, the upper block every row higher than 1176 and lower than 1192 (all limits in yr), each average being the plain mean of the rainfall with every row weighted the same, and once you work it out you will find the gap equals 0.25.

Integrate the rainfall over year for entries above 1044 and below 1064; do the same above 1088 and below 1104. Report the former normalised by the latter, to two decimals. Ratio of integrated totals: 1.32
